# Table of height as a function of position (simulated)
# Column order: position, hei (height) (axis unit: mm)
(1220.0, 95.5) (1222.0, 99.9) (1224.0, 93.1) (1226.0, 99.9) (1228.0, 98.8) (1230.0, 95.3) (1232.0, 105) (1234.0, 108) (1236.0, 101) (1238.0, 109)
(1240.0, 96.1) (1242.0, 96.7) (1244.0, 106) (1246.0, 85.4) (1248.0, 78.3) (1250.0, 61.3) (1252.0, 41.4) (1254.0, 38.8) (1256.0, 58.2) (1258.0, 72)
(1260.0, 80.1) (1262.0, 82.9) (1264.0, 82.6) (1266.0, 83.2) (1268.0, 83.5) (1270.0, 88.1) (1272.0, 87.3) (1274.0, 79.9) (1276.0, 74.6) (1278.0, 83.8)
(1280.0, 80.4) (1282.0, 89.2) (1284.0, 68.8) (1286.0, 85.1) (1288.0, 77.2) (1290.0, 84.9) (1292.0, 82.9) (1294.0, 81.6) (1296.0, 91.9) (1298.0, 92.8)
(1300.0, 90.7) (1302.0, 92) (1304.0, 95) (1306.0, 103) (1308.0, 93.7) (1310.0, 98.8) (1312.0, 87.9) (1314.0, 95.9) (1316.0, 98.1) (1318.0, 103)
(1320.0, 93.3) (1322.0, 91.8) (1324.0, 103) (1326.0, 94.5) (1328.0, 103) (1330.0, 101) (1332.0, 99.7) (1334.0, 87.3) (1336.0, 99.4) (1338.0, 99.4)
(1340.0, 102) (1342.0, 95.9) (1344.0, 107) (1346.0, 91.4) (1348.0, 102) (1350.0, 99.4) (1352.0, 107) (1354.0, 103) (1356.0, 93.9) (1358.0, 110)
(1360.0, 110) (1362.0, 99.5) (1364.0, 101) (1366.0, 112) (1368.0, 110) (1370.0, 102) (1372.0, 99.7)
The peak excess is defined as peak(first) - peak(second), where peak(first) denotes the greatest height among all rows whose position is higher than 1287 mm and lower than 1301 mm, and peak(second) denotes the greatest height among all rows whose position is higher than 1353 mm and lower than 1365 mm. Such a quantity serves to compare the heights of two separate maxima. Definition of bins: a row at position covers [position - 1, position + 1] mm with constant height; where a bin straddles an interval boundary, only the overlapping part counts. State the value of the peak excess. -17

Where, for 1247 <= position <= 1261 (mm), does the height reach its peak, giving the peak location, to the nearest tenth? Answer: 1260.0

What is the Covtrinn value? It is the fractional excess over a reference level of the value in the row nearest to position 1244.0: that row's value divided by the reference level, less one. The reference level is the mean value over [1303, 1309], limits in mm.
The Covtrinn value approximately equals 0.09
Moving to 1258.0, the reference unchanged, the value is -0.26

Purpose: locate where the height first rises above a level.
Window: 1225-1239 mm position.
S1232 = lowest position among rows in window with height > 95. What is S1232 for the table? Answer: 1226.0 mm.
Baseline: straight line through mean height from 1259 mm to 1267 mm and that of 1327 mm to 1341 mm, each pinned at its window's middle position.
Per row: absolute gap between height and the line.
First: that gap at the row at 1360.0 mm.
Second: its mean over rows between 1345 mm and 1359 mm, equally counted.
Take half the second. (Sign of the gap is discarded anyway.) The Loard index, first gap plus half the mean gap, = 7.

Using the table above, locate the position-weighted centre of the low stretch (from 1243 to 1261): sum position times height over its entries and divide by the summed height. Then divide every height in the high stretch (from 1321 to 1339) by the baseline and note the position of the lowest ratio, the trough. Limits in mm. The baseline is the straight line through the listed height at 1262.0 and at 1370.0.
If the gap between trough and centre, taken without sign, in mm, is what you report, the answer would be 82.7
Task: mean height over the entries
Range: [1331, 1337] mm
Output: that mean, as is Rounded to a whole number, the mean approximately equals 95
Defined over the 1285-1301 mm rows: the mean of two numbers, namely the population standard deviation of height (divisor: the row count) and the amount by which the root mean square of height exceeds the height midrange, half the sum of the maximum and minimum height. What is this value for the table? 3.1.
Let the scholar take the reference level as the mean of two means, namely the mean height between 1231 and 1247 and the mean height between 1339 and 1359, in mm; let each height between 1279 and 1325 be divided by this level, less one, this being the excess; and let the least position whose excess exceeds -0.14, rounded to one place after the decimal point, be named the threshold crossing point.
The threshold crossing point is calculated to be 1282.0 mm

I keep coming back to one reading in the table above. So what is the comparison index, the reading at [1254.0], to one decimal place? 38.8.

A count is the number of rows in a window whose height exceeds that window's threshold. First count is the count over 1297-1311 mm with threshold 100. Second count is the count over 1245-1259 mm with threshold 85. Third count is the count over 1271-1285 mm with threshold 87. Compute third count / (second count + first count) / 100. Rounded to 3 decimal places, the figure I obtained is 0.010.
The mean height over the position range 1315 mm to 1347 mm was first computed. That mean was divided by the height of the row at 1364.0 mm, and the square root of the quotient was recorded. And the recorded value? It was 0.99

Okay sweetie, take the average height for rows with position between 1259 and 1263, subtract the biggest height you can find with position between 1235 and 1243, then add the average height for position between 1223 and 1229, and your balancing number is 70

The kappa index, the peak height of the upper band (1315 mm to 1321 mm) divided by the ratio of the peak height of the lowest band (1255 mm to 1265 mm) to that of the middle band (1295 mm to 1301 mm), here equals 115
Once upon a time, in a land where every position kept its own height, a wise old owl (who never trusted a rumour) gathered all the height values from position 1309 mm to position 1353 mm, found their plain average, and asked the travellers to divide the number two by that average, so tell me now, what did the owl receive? 0.0204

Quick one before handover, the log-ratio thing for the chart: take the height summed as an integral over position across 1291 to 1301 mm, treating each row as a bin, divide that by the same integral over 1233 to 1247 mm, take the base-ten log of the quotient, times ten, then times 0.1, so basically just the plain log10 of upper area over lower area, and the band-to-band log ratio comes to -0.20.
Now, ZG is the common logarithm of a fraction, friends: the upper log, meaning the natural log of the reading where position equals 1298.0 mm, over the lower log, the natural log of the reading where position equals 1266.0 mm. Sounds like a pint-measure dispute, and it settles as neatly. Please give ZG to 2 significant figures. 0.011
